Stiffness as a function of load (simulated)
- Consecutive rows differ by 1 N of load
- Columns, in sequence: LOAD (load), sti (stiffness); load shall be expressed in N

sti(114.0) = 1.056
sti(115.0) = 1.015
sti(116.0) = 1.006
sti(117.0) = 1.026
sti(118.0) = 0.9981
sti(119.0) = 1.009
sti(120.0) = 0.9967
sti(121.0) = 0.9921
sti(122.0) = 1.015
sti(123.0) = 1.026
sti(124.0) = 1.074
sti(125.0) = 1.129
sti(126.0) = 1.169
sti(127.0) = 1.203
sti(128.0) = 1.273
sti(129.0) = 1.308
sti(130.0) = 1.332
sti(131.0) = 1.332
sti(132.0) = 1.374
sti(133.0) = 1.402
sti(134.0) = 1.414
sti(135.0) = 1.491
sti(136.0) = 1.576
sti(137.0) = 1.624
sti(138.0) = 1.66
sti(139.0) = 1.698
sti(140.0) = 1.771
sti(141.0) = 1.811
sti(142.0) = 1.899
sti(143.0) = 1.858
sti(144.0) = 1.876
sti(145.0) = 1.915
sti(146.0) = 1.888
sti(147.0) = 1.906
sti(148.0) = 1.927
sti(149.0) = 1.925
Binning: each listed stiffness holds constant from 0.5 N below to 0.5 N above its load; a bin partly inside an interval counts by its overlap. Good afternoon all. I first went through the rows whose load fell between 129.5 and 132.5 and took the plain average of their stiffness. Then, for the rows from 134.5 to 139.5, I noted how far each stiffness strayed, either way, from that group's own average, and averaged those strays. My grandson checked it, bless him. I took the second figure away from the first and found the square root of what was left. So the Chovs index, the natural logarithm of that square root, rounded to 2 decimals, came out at 0.13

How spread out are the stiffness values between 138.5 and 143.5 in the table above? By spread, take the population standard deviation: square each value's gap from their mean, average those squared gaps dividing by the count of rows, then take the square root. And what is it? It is 0.070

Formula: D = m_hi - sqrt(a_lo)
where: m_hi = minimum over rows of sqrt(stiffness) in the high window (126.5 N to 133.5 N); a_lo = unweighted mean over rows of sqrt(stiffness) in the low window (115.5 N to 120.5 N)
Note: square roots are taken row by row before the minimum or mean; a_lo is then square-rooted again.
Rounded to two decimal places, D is 0.10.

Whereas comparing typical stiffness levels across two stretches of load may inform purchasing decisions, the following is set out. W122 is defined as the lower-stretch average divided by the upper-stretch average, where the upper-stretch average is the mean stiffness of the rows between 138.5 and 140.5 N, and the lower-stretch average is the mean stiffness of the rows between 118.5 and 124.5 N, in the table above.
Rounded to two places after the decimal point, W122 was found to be 0.59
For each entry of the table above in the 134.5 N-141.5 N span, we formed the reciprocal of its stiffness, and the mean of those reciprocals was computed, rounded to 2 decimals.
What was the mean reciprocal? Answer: 0.60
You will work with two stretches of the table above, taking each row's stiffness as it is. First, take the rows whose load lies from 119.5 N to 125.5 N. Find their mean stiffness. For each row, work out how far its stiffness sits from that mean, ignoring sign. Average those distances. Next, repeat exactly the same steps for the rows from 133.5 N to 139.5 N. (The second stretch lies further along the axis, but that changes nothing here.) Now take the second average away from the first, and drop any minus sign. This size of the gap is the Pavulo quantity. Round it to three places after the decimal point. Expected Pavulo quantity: 0.042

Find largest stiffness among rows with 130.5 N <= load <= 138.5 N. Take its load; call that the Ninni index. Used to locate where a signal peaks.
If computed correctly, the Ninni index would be 138.0 N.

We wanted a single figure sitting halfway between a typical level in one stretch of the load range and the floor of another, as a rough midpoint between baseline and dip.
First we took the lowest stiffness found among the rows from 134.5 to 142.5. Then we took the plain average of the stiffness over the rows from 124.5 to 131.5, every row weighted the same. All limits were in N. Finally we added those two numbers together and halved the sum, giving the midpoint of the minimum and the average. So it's 1.37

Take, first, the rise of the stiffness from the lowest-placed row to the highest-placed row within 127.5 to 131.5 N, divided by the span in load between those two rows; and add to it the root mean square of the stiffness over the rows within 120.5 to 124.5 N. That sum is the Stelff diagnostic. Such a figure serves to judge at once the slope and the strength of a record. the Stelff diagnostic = 1.05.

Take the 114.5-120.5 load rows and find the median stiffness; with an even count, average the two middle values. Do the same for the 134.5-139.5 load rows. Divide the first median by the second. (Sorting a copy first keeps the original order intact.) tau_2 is 0.620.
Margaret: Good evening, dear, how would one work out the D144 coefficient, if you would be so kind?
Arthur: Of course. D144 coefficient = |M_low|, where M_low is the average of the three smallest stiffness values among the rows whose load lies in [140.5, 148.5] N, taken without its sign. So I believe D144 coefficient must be 1.8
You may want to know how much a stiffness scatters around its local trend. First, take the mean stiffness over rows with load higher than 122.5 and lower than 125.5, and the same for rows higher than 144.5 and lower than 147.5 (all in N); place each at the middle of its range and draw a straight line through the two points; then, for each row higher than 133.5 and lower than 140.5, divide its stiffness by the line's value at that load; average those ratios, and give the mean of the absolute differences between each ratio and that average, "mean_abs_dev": 0.021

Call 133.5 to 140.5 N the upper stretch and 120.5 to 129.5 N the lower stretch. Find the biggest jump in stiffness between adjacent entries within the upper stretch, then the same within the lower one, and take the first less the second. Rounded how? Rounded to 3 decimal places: 0.015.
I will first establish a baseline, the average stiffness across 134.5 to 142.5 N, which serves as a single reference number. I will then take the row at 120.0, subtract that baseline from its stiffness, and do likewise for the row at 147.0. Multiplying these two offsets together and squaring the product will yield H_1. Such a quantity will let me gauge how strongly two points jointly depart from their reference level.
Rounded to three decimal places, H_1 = 0.022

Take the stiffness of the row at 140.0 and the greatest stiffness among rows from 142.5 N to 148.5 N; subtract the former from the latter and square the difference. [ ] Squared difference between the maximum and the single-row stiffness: 0.0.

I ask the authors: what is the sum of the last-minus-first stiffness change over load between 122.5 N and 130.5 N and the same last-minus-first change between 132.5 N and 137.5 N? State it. 0.53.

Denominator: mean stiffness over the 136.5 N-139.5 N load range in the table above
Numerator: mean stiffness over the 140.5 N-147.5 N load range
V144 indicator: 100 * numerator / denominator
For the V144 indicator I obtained 113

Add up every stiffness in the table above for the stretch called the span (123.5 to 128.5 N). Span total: 5.8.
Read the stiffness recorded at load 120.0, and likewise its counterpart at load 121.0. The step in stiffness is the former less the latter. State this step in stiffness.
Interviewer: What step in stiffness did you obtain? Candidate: 0.0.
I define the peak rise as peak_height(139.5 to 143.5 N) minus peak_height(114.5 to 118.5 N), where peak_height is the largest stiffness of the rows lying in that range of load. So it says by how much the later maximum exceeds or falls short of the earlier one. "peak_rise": 0.87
